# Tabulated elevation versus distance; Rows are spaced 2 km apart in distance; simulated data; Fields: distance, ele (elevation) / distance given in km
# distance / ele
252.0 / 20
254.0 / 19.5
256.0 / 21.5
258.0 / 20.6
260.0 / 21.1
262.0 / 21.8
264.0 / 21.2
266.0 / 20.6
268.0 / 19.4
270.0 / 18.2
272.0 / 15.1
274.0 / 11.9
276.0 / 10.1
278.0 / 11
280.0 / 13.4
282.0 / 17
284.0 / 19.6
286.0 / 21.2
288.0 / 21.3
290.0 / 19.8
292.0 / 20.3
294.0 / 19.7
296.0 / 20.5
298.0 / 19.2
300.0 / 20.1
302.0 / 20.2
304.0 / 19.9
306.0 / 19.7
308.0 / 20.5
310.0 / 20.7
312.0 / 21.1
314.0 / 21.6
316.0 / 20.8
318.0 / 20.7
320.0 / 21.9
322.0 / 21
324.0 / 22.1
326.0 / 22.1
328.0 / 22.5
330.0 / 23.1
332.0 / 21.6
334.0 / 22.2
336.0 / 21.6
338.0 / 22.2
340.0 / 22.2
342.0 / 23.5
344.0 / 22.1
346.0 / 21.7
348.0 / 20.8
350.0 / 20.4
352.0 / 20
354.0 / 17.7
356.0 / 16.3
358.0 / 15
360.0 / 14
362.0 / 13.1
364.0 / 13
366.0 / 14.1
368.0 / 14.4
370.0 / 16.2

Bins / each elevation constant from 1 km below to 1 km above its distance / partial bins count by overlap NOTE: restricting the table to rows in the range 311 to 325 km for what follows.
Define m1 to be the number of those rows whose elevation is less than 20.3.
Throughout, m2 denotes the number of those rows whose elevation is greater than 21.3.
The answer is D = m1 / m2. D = 0.0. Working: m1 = 0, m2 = 3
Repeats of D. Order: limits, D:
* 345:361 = 5.0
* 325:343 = 0.0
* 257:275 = 4.0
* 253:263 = 0.5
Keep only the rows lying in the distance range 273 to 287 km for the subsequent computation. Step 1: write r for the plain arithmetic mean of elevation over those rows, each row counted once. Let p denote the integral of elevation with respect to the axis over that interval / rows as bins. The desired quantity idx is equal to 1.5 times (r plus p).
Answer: 335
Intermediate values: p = 208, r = 14.9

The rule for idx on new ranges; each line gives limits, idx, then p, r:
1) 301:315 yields 462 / 287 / 20.5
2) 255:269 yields 470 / 292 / 20.9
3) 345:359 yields 424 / 264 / 18.8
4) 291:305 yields 450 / 280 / 20.0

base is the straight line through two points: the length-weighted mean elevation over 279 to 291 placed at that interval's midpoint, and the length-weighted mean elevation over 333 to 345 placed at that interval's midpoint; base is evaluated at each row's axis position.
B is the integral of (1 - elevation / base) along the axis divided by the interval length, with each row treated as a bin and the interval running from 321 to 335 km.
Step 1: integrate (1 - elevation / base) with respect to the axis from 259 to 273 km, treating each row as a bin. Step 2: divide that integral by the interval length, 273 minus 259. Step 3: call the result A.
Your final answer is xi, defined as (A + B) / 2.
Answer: -0.08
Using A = -0.13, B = -0.024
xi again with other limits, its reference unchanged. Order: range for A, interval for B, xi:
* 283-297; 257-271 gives -0.12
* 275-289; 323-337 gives 0.05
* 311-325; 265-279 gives 0.06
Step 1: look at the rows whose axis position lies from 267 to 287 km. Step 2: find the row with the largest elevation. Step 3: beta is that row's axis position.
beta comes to 286.0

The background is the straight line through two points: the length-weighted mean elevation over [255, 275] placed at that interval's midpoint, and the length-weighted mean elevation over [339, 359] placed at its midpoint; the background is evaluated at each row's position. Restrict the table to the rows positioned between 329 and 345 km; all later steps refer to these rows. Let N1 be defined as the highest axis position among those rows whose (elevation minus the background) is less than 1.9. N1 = 336.0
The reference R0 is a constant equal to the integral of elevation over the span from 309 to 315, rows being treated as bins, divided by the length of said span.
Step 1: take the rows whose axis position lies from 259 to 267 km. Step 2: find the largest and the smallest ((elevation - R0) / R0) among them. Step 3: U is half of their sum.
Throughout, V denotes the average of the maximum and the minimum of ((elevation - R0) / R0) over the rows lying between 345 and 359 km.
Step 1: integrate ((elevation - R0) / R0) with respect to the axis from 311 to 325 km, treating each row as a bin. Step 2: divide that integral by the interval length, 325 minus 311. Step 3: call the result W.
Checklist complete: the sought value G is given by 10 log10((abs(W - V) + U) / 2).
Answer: -11.4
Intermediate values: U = 0.00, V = -0.13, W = 0.009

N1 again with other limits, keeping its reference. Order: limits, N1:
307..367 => 366.0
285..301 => 300.0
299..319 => 318.0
